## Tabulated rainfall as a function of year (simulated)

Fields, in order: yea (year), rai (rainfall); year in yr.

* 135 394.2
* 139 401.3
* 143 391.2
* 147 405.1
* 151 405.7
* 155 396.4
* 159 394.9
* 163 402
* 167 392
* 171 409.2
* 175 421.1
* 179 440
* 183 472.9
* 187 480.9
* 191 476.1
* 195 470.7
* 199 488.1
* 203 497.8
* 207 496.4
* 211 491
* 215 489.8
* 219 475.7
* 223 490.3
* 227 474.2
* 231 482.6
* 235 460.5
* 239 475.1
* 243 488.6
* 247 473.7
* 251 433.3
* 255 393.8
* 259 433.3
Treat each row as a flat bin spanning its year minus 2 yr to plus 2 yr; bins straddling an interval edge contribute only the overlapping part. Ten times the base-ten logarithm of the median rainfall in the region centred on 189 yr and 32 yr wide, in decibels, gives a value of 26.8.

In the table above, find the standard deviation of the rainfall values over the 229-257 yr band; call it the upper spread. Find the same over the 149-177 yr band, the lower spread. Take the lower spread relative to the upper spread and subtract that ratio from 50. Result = 49.7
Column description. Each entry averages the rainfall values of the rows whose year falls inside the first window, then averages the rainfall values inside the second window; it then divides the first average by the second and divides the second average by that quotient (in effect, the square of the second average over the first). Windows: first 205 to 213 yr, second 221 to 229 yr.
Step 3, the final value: 471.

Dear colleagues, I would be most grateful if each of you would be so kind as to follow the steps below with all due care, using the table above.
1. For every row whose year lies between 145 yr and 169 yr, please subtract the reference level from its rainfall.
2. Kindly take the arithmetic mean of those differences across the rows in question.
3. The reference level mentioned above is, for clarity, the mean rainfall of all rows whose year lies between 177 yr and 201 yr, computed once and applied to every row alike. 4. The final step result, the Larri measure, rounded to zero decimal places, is -72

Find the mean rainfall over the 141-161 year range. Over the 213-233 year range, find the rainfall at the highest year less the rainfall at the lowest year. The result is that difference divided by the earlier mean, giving -0.018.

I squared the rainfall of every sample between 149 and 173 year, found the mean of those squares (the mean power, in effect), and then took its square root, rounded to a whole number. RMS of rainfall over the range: 400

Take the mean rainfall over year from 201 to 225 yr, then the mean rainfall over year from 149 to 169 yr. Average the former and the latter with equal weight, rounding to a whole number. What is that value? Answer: 444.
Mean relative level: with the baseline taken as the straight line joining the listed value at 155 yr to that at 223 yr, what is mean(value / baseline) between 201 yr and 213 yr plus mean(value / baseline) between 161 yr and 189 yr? 2.07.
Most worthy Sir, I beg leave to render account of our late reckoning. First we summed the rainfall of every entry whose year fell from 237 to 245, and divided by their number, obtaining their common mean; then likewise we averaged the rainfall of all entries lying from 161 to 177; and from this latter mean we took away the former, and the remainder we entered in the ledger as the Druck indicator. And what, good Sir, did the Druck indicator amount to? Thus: -76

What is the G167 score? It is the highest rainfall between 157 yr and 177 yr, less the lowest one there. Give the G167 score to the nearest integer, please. 29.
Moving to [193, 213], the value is 27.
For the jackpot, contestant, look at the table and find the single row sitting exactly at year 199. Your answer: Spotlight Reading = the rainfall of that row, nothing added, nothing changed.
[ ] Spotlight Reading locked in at 488.1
